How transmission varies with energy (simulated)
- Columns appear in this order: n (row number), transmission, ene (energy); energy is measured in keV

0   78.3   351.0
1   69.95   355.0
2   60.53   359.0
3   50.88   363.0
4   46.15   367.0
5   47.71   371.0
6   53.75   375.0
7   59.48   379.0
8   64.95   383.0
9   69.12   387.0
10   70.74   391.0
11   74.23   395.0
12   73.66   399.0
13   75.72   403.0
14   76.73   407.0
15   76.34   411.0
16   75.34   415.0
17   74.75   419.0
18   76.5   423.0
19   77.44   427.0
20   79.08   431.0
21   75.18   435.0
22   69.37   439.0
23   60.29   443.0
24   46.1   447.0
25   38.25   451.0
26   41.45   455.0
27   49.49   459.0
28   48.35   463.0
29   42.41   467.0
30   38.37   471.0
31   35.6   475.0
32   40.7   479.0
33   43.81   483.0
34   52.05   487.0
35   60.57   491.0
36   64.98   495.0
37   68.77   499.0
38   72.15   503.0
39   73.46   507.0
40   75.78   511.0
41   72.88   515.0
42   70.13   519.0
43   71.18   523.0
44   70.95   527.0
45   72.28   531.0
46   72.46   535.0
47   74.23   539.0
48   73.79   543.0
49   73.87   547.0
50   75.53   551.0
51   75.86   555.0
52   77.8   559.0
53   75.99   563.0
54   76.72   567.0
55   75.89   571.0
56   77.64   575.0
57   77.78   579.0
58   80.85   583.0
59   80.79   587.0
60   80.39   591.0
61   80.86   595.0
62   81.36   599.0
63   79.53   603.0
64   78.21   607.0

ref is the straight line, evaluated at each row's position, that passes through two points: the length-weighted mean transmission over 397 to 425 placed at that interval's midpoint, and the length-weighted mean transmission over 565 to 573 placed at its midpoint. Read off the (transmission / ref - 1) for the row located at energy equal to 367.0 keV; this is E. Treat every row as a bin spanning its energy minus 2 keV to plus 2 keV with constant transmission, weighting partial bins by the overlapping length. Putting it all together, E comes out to -0.39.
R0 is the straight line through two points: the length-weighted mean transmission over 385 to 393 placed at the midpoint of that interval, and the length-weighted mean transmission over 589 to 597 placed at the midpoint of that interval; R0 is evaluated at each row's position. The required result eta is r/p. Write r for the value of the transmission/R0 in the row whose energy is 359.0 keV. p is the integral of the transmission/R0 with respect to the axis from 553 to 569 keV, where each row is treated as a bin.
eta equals 0.06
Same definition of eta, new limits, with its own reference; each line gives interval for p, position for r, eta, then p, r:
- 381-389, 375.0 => 0.10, 7.7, 0.78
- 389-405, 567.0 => 0.06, 16.7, 0.97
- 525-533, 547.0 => 0.13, 7.4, 0.94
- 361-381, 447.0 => 0.04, 15.0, 0.63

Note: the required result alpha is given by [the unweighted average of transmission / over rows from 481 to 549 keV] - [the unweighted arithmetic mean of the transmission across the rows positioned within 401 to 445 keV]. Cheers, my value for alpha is -6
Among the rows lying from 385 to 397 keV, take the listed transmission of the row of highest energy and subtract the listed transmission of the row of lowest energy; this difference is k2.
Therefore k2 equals 5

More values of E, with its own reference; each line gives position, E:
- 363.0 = -0.32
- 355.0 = -0.07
